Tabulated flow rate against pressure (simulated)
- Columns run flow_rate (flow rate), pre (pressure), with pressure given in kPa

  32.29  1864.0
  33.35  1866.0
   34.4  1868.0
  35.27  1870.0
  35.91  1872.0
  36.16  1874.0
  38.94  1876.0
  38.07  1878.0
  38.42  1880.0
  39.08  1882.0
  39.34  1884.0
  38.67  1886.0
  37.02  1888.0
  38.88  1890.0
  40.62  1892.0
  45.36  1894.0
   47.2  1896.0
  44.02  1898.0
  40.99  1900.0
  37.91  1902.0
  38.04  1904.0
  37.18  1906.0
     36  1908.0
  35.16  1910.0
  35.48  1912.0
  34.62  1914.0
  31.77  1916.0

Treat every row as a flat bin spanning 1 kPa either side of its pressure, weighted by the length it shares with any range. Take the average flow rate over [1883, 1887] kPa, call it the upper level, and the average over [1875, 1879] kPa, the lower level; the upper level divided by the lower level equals 1.01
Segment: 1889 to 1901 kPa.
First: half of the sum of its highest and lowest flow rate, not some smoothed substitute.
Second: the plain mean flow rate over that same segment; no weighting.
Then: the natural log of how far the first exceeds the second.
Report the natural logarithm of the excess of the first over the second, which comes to -1.6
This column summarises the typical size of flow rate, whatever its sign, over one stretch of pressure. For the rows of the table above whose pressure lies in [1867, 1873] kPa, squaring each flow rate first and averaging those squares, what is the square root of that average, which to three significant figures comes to 35.2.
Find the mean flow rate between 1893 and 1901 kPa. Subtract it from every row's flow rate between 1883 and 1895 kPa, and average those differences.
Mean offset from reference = -4.4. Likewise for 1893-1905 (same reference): -2.1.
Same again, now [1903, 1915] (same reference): -8.3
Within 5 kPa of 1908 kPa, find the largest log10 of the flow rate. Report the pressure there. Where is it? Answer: 1904.0 kPa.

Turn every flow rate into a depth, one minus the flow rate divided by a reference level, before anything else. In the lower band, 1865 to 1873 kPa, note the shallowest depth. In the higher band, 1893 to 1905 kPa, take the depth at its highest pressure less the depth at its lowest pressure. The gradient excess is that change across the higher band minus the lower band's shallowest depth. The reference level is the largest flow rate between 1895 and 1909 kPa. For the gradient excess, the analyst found -0.084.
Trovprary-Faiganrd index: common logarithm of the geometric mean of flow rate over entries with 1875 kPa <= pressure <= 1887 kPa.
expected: 1.588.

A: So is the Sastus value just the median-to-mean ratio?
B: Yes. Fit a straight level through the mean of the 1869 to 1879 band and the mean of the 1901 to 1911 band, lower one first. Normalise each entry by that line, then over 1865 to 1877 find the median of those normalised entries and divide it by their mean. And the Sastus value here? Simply 1.00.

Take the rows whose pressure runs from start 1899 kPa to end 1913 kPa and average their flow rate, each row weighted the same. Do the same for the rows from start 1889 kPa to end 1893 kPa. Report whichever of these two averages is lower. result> 37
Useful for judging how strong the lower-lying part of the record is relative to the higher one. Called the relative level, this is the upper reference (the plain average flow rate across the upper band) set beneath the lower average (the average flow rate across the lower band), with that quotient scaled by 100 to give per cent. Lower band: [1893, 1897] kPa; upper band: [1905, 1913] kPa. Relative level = 129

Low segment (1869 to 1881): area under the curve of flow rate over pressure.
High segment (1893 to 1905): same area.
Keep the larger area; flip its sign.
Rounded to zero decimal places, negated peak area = -507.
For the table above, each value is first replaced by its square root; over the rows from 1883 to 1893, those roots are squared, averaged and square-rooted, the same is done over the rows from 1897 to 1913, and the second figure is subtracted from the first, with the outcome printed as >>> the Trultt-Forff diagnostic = 0.07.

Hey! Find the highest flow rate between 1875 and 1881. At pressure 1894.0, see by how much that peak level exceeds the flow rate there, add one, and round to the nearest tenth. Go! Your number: -5.4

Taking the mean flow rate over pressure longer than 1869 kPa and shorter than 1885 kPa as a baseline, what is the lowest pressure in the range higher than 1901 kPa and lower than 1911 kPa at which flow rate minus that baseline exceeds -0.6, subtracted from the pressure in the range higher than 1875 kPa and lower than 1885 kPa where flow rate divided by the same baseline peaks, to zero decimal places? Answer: -18 kPa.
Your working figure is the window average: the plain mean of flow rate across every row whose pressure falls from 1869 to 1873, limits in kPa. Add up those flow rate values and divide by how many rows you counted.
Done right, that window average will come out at 35.6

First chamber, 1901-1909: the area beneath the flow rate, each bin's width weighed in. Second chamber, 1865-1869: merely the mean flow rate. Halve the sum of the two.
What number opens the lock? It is 166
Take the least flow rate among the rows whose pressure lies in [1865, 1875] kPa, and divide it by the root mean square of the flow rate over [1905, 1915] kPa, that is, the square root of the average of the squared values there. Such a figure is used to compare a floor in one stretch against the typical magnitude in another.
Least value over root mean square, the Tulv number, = 0.93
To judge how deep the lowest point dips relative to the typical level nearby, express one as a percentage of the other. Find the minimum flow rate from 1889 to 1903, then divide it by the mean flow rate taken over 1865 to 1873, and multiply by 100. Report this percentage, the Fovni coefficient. 109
